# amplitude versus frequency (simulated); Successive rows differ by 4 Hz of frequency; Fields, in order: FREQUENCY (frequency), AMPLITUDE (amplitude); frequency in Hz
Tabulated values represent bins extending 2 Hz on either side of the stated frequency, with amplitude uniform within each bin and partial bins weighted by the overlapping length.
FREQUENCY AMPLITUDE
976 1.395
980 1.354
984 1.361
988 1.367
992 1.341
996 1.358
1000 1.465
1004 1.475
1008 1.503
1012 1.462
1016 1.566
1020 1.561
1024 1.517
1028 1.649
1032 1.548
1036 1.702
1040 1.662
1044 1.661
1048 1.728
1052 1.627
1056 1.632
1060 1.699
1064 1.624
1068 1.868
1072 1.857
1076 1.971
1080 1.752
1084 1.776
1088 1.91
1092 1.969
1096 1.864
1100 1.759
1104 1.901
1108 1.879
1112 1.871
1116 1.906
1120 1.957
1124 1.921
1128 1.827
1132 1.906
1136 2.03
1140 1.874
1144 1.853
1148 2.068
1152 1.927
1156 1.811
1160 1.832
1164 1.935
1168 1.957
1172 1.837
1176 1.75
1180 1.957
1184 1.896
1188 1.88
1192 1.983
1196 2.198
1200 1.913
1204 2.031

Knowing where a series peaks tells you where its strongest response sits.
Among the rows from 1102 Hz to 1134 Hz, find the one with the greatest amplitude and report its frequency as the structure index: 1120 Hz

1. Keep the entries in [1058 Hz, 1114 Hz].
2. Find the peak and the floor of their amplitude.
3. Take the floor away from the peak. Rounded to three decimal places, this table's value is 0.347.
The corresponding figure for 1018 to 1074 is 0.351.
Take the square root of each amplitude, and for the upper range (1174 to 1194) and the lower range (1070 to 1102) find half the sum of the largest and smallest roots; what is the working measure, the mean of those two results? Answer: 1.36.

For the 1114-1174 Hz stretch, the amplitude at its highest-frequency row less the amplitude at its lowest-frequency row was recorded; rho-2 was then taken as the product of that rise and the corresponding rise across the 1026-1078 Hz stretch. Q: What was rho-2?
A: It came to -0.02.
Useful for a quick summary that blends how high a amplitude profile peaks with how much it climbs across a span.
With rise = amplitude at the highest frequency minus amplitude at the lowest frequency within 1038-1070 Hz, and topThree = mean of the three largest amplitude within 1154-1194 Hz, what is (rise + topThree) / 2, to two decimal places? 1.09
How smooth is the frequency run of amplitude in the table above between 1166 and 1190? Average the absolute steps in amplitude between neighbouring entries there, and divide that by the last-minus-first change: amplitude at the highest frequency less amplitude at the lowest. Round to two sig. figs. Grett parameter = -1.3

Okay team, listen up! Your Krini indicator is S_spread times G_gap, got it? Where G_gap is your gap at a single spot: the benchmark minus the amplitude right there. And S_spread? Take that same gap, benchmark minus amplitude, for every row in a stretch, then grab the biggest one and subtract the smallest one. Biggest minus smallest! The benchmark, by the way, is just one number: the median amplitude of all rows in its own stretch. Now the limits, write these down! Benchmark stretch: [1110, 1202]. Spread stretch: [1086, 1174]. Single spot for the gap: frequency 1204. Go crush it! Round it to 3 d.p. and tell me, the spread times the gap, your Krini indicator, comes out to -0.039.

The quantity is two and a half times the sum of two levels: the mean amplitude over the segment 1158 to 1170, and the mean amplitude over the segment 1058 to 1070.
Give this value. 9.1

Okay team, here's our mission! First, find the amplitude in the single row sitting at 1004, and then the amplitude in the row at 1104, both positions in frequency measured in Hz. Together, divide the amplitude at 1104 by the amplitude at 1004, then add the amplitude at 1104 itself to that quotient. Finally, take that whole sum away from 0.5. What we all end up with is -2.7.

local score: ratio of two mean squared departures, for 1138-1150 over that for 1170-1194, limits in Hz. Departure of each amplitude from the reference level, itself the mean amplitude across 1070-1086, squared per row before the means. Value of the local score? 2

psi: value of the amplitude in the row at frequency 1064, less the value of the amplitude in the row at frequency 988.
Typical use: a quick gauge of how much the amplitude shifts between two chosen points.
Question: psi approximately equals 0.26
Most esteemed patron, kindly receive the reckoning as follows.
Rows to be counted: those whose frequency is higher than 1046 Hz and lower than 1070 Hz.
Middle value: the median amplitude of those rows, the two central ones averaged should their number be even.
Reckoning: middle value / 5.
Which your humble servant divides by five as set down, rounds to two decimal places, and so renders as 0.33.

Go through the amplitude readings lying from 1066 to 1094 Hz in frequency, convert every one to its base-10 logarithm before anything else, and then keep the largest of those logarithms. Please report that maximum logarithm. 0.29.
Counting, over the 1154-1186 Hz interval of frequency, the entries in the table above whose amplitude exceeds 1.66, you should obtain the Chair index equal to 8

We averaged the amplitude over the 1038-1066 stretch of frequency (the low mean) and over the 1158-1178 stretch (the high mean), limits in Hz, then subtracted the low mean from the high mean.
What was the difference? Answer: 0.20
